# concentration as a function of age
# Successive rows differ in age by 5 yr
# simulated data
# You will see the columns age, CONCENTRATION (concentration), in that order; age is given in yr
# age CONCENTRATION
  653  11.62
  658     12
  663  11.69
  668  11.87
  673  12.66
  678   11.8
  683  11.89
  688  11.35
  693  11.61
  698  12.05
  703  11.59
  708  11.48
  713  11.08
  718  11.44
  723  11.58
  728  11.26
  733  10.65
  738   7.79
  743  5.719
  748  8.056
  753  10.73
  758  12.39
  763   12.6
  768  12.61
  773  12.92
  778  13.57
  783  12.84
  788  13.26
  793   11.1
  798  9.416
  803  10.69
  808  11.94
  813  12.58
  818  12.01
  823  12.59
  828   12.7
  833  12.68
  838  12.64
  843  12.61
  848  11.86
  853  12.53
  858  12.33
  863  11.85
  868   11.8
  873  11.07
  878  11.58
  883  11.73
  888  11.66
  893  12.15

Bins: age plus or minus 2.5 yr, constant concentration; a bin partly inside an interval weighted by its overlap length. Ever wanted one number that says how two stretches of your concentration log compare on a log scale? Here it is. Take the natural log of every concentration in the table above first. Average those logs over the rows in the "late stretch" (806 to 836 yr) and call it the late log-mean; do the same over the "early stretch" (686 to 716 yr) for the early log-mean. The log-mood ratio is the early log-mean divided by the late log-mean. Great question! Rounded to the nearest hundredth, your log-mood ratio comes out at 0.97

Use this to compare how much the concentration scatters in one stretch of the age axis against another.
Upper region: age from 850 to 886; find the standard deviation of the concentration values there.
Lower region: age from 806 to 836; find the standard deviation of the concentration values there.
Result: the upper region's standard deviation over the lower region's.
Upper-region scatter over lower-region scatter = 1.4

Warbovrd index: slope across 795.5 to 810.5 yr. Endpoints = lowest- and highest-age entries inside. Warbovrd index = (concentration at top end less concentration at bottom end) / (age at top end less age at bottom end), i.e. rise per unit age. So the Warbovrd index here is 0.25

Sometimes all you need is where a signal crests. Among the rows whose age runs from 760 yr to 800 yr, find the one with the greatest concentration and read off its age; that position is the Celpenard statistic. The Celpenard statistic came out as 778 yr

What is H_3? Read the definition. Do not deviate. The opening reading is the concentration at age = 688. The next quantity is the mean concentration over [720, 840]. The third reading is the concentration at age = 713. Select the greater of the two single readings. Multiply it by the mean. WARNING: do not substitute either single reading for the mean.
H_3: 130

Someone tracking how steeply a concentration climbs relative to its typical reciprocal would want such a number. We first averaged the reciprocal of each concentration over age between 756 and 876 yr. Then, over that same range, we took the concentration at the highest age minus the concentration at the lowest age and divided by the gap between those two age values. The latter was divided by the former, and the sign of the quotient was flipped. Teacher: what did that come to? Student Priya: 0.14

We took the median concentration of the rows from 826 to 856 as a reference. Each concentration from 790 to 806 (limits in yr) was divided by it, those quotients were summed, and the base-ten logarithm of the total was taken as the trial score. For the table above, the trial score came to 0.393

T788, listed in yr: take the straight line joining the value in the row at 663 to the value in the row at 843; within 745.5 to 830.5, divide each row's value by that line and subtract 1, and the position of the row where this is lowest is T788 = 748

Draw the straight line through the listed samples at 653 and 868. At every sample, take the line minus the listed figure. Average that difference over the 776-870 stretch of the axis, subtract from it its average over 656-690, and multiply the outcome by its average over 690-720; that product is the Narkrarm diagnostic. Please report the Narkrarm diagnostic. -0.02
